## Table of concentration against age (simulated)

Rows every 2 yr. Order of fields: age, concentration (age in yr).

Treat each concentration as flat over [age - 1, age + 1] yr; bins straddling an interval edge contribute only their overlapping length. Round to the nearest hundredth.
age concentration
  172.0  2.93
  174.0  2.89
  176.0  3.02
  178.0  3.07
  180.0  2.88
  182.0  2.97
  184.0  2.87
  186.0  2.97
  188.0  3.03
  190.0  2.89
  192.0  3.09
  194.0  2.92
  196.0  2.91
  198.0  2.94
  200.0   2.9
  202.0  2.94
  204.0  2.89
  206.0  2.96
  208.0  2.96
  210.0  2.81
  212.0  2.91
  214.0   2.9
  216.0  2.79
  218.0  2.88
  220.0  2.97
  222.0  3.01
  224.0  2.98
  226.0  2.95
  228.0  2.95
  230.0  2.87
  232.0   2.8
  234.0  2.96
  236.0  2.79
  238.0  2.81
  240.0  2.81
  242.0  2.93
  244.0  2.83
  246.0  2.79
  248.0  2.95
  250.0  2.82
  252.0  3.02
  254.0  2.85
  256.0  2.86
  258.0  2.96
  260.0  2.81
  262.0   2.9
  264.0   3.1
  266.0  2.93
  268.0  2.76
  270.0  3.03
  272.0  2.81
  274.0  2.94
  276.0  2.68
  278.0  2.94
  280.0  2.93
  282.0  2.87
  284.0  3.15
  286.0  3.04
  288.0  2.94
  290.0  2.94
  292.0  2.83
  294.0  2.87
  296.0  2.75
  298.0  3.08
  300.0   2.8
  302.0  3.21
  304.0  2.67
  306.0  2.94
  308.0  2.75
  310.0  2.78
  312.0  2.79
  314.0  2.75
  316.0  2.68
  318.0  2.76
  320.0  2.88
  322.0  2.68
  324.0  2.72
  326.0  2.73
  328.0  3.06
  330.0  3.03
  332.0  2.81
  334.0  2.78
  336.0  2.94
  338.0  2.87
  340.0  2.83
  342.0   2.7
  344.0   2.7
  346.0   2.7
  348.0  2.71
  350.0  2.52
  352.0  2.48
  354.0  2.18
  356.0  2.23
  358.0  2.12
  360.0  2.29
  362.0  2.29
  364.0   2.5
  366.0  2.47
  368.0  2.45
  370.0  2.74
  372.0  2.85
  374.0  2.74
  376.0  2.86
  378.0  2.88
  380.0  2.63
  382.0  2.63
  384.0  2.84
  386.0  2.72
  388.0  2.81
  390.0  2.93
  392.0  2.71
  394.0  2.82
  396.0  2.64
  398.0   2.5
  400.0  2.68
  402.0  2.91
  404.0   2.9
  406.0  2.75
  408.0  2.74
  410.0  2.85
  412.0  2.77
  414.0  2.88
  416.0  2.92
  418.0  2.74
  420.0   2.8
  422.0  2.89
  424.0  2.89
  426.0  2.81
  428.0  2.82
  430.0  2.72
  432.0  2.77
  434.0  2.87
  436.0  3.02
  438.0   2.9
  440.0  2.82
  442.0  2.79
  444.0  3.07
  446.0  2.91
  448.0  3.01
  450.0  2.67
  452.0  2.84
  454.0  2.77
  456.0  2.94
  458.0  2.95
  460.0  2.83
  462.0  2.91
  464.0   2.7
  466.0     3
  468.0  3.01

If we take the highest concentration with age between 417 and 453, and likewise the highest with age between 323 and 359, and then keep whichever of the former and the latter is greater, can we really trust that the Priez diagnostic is 3.07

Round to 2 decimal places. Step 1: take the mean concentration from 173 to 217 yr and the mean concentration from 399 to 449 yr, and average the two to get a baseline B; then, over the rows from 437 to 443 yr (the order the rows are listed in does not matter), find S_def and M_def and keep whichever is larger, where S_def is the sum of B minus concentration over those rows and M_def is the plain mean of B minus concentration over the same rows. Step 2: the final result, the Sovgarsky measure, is 0.16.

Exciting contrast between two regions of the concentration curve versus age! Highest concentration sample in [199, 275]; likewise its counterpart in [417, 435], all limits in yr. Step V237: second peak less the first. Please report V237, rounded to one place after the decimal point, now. -0.2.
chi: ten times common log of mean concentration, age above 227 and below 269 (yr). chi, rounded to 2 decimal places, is 4.60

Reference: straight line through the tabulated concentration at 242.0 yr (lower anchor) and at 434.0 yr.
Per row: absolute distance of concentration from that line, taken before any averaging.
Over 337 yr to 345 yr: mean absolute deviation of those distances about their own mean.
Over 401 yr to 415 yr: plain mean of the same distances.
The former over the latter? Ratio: 1.14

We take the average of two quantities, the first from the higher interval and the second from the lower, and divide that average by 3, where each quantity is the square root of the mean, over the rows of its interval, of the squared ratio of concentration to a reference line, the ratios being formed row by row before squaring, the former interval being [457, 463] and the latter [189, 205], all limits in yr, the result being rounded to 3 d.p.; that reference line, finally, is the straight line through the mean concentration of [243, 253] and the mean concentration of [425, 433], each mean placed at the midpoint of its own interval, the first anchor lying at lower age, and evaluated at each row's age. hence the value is 0.343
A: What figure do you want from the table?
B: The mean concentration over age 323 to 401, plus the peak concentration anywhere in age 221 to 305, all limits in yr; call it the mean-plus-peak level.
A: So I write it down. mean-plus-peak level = 5.88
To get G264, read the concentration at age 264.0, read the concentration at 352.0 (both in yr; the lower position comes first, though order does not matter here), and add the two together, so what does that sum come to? 5.58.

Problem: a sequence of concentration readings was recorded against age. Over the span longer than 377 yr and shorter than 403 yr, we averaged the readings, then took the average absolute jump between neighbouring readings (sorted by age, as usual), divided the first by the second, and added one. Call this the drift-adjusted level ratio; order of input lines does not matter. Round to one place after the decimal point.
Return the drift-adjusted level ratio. 18.8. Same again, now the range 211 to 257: 35.7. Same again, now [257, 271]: 17.7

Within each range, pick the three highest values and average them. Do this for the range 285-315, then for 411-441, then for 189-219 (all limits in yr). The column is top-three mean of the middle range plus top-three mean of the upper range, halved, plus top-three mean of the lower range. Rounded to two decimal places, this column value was 6.03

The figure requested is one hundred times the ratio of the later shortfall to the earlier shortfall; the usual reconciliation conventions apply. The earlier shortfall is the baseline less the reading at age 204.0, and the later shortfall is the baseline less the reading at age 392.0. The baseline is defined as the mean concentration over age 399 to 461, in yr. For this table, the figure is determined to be -310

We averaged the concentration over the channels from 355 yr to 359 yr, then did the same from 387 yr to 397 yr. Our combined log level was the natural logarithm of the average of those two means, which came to 0.91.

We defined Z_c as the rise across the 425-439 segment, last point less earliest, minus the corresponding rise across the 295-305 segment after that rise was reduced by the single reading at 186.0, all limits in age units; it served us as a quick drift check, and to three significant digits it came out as 3.14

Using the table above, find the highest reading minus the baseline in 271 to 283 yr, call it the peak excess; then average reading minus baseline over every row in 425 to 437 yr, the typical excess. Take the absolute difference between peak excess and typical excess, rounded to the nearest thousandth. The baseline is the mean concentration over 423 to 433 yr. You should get 0.105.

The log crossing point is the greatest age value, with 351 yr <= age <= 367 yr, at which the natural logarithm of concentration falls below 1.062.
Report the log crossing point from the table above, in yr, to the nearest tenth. 366.0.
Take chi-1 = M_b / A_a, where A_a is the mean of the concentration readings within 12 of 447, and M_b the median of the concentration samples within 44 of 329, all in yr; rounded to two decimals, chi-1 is 0.95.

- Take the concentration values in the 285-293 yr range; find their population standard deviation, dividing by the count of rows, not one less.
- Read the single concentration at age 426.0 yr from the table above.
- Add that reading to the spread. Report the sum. 2.88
